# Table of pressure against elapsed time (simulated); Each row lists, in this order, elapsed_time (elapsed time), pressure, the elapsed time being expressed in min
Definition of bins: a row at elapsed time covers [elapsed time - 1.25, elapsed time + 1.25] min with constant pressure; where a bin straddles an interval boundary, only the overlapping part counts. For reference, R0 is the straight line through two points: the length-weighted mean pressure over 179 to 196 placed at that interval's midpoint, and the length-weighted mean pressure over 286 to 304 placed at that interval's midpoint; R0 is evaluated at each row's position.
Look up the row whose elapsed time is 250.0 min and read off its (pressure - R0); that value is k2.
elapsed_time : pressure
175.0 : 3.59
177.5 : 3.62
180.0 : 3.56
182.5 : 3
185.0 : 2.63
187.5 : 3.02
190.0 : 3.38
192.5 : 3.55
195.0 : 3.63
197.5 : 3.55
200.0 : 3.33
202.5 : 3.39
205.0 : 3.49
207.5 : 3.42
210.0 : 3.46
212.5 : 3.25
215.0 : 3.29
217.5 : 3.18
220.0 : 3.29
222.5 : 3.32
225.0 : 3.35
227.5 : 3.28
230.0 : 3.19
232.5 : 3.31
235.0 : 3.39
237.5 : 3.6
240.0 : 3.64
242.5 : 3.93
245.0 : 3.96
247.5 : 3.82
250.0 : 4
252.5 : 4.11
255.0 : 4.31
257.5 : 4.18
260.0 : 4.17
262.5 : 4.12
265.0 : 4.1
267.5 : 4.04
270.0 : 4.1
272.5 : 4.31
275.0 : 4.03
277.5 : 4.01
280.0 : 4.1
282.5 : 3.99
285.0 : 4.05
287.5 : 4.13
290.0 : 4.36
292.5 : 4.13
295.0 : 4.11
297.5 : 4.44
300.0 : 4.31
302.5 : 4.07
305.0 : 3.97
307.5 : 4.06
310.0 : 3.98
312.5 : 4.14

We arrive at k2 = 0.19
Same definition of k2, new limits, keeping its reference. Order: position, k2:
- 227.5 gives -0.32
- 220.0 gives -0.25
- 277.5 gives -0.05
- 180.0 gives 0.39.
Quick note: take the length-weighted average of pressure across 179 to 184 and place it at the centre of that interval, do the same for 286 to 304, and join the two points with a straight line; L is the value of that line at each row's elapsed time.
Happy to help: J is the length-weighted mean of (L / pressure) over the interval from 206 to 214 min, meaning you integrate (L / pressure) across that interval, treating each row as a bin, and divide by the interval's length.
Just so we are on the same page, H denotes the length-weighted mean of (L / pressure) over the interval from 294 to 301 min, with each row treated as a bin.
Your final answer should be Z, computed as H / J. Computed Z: 0.96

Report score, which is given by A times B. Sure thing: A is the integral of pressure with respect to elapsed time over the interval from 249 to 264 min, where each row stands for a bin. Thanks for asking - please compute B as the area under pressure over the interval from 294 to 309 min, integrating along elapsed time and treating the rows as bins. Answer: 3882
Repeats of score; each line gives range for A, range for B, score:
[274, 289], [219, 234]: 3005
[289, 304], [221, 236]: 3146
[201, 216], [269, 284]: 3113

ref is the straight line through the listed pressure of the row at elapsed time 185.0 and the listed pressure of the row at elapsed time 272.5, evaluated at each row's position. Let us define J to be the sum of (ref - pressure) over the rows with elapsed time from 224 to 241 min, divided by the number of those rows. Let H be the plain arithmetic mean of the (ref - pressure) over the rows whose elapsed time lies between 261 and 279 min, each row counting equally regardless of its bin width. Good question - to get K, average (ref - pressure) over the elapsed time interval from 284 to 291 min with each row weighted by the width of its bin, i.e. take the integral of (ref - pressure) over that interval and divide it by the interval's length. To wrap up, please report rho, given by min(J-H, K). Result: 0.0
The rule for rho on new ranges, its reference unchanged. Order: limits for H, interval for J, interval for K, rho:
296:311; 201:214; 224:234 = -1.1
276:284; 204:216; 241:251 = -0.7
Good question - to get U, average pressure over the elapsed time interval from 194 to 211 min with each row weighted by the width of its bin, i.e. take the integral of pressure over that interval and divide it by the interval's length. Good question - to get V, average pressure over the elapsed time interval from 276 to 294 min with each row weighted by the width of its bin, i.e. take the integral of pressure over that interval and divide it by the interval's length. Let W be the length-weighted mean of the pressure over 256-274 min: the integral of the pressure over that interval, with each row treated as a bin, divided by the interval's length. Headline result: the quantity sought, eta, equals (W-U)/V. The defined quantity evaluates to 0.17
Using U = 3.46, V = 4.11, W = 4.15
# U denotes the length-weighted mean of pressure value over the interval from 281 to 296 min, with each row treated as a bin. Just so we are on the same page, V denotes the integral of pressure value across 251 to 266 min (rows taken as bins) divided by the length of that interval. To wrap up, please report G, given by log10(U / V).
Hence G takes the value -0.004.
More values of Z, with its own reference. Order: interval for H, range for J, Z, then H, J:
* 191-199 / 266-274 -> 0.97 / 0.94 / 0.966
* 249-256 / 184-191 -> 0.84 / 0.93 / 1.102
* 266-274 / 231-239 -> 0.90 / 0.97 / 1.078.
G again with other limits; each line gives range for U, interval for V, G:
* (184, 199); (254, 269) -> -0.099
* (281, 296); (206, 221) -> 0.095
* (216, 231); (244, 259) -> -0.095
